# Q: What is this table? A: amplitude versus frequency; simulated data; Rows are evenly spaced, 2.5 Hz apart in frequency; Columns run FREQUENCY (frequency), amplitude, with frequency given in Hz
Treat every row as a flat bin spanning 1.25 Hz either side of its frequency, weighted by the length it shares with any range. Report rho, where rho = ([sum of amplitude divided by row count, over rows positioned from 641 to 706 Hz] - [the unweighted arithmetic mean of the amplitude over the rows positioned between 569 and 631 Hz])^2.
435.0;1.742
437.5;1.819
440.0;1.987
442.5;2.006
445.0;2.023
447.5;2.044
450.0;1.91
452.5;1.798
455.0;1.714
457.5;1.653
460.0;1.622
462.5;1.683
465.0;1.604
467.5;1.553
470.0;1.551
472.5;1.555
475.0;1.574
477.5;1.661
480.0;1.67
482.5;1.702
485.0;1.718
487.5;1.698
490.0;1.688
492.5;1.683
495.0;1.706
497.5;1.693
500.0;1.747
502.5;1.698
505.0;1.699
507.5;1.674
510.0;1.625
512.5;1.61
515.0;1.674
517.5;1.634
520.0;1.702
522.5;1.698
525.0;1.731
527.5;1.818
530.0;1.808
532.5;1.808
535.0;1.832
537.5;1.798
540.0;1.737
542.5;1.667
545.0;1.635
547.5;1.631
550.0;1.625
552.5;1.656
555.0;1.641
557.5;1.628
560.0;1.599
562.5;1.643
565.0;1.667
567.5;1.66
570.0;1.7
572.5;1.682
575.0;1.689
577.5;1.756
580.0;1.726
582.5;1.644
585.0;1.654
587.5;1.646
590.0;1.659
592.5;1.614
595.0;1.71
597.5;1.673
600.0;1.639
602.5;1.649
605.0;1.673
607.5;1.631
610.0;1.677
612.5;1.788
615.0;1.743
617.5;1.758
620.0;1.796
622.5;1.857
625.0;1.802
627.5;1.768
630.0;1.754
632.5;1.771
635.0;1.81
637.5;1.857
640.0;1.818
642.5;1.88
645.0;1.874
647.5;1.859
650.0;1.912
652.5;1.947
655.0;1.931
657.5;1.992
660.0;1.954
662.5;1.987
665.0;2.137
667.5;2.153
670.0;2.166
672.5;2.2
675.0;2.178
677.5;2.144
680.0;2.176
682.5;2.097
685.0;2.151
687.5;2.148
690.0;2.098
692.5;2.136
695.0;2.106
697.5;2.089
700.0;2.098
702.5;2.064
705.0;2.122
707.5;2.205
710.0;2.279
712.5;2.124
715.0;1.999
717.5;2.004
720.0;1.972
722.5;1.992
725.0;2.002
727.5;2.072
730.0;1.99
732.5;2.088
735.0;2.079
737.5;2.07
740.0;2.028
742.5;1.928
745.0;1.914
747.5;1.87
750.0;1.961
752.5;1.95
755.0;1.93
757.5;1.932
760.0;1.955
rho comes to 0.13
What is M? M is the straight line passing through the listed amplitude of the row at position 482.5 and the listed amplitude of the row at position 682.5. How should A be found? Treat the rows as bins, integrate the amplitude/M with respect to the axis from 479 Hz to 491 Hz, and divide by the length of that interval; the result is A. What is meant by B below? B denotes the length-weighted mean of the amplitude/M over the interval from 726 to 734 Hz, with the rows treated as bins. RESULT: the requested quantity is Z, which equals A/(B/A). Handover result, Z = 1.06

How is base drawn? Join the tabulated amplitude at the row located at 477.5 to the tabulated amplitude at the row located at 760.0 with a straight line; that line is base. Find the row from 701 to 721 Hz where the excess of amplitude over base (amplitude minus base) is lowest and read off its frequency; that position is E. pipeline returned 720.0 Hz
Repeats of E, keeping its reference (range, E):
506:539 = 512.5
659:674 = 660.0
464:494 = 470.0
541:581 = 560.0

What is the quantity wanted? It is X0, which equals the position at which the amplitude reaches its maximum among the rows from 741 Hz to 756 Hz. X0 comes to 750.0 Hz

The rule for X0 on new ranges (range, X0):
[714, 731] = 727.5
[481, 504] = 500.0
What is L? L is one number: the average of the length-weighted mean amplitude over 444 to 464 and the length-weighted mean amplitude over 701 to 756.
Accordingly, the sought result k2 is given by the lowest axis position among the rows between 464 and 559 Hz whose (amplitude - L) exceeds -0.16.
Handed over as 527.5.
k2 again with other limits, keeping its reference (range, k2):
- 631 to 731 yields 632.5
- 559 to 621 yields 577.5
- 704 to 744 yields 705.0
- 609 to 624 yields 612.5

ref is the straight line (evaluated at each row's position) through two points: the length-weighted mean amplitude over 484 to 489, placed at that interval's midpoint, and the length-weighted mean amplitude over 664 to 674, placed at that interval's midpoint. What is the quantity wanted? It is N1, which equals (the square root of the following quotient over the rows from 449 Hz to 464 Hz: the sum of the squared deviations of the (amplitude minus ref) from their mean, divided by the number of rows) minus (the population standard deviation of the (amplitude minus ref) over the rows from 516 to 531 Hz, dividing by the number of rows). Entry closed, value 0.05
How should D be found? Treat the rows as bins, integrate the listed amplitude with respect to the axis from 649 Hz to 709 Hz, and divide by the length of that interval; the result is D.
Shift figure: 2.093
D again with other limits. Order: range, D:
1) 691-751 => 2.050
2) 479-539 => 1.713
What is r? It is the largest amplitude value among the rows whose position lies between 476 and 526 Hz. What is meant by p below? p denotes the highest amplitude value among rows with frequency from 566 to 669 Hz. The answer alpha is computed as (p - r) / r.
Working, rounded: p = 2.153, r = 1.747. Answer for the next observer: 0.23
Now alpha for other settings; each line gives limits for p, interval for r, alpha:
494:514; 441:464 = -0.15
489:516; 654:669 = -0.19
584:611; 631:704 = -0.22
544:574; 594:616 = -0.05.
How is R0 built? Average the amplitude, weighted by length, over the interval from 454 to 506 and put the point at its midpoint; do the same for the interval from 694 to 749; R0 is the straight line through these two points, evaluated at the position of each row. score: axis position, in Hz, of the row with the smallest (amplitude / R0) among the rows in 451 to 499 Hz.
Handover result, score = 470.0 Hz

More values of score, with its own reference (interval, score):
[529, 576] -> 560.0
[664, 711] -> 702.5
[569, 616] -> 607.5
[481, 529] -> 512.5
